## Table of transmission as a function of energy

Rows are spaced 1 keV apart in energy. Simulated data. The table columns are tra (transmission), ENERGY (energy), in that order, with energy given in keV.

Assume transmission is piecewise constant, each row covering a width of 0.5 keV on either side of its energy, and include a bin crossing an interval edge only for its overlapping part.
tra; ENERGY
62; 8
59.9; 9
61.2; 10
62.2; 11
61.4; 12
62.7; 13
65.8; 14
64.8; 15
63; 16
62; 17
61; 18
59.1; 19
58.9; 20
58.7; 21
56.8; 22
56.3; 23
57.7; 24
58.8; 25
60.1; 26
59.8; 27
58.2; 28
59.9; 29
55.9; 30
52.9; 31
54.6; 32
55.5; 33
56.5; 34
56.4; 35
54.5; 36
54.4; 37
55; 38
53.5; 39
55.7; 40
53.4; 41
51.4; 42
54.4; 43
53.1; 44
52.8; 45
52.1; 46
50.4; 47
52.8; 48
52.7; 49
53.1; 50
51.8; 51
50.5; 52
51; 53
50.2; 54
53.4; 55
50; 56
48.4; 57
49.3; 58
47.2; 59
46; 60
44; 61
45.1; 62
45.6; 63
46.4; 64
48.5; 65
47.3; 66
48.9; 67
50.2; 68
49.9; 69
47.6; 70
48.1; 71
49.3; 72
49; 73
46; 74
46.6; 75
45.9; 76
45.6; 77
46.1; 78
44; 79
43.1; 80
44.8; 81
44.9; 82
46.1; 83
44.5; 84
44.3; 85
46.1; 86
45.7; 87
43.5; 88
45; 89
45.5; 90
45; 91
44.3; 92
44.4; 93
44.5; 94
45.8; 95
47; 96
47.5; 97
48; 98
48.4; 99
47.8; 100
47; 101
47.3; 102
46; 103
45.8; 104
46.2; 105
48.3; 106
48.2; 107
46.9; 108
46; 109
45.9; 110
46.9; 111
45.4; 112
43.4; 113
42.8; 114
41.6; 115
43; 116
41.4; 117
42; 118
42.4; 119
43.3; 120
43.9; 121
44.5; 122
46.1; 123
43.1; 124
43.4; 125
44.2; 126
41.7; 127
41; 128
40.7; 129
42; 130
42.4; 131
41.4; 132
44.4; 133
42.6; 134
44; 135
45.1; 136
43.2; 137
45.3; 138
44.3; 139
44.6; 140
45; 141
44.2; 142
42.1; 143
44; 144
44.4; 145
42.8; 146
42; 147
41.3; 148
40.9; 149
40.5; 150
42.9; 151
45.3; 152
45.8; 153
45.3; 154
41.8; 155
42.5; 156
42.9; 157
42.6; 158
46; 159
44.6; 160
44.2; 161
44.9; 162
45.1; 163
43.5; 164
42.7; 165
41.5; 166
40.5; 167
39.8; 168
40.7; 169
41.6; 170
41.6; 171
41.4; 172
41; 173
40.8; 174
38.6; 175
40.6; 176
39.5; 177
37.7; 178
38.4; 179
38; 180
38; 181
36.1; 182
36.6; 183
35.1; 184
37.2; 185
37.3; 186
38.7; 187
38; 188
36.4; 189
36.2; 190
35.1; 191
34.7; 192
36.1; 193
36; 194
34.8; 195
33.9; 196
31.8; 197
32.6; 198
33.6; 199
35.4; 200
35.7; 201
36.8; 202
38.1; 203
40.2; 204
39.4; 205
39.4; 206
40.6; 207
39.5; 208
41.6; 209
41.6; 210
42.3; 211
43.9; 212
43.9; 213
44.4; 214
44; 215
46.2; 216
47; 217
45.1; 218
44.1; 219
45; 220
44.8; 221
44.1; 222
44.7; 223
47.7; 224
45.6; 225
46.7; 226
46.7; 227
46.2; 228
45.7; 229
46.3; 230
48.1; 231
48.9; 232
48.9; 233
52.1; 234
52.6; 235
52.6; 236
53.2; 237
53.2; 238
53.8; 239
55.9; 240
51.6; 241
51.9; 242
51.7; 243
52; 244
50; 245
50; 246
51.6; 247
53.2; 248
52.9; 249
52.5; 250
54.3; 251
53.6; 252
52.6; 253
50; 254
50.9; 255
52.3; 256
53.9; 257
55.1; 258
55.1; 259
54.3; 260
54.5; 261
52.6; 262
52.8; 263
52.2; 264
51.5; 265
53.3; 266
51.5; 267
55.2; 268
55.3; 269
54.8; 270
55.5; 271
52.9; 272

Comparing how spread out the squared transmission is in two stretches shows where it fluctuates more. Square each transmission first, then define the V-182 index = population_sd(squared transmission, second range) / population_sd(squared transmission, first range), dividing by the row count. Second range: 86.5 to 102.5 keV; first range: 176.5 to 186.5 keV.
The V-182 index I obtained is 1.6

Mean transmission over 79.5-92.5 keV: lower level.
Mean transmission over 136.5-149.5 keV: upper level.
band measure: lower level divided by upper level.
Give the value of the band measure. 1.03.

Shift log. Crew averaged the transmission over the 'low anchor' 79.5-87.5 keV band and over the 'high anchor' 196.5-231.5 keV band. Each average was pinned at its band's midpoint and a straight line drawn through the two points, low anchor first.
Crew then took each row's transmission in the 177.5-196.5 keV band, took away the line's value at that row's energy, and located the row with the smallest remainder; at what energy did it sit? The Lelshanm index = 196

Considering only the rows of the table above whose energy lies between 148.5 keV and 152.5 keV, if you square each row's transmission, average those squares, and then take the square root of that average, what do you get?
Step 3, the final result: 42.4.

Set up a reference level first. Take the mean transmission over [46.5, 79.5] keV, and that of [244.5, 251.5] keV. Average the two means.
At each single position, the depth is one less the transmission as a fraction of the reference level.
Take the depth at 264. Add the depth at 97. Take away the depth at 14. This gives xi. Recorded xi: 0.33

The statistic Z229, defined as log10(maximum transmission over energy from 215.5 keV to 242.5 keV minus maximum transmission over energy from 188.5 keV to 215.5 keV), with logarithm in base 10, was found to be 1.06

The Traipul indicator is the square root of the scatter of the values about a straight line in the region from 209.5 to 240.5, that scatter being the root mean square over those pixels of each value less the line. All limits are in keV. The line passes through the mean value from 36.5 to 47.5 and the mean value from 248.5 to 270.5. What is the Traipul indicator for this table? 2.7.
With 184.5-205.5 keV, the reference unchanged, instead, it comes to 4.2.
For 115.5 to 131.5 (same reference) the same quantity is 3.2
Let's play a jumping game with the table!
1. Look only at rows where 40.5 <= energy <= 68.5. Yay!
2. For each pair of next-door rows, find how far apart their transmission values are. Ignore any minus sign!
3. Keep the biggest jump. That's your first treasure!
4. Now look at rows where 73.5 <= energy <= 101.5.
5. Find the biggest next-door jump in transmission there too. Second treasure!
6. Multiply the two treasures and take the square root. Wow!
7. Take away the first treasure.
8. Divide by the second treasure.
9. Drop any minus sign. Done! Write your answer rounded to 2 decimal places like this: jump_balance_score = 0.30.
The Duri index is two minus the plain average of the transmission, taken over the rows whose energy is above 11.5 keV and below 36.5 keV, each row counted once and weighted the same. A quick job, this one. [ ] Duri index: -56.9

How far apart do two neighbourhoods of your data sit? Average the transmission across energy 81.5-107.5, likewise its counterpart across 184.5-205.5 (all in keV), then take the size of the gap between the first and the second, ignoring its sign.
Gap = 10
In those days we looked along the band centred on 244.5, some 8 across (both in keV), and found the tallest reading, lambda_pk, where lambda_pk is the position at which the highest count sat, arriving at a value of 248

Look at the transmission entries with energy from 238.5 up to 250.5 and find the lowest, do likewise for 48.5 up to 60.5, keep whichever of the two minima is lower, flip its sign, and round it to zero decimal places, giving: -46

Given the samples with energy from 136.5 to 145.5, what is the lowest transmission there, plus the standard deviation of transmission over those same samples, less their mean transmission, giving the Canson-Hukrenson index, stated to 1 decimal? -1.1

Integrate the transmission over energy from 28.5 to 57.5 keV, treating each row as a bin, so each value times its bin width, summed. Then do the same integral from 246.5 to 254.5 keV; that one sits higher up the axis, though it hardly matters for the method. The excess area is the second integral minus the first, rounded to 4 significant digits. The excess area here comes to -1126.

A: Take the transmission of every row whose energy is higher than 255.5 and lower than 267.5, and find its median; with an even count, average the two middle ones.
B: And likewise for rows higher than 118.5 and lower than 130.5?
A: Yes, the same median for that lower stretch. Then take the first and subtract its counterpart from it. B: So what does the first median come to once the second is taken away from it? 10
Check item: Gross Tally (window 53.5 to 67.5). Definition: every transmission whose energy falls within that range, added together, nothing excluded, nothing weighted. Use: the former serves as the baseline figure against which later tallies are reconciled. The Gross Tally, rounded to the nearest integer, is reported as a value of 670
